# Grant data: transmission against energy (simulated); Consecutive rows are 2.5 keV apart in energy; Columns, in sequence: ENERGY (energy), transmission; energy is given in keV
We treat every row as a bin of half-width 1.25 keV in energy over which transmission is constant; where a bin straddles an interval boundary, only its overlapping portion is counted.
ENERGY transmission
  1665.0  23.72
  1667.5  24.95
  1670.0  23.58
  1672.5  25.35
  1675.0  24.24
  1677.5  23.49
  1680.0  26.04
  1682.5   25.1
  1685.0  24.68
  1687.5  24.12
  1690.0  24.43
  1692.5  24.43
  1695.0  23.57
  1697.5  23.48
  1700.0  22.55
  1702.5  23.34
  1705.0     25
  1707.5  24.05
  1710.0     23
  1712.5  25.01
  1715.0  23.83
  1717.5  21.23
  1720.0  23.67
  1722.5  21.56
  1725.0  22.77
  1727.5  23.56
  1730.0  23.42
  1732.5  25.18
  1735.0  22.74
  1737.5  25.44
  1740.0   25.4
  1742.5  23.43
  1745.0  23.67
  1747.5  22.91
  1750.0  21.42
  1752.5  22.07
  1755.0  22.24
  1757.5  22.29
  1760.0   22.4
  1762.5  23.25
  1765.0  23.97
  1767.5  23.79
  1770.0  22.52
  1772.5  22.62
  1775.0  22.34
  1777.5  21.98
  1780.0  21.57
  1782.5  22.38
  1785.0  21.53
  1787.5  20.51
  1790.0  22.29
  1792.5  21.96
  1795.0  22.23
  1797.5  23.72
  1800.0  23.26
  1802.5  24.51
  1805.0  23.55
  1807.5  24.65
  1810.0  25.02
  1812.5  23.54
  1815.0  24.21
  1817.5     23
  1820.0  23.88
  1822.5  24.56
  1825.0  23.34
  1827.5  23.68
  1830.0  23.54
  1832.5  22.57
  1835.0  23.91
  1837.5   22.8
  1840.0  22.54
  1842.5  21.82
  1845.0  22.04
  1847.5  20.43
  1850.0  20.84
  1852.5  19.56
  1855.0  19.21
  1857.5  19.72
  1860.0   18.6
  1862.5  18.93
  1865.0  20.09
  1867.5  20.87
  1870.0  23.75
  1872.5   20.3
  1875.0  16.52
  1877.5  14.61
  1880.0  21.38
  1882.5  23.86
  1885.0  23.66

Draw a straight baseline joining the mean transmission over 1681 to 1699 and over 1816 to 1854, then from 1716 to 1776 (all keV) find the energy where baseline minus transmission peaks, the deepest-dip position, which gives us 1717.5 keV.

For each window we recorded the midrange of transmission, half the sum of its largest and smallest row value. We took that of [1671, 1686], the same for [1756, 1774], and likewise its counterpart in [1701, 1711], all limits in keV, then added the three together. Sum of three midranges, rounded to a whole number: 72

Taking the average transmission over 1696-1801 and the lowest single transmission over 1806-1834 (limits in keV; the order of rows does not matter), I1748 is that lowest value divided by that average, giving 0.98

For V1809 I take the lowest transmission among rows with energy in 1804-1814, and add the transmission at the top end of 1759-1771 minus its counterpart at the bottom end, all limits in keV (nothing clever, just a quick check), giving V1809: 23.7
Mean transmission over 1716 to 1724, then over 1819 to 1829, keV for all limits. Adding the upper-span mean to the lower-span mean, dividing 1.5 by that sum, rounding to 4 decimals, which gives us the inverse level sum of 0.0326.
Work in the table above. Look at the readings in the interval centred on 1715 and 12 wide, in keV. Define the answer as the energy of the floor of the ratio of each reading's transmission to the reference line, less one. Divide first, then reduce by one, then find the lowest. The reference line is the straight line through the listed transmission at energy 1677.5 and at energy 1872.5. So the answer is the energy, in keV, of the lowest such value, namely 1717.5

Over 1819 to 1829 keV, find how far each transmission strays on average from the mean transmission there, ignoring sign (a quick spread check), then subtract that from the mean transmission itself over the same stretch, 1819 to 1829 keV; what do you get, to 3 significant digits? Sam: 23.5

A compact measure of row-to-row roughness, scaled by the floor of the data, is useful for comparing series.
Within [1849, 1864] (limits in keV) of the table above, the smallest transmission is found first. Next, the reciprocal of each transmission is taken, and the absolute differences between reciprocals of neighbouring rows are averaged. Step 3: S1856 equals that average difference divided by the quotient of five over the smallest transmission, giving 0.0070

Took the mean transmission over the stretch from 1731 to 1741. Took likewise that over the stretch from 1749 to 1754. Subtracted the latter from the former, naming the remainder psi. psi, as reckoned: 2.9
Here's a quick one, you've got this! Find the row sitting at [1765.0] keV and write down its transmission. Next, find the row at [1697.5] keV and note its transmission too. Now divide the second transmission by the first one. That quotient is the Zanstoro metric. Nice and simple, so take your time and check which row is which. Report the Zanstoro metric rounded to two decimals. 0.98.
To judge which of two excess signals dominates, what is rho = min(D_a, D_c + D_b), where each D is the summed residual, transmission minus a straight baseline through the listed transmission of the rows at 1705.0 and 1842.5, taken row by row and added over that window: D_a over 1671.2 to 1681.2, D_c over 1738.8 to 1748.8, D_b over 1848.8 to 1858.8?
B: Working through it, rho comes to -8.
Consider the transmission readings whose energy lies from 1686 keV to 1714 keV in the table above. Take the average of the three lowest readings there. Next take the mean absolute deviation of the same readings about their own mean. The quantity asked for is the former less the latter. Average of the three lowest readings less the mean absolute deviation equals 22.3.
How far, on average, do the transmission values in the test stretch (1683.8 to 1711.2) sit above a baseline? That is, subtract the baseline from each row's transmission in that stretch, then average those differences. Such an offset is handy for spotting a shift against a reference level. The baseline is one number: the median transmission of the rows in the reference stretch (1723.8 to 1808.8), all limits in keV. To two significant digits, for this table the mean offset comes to 1.1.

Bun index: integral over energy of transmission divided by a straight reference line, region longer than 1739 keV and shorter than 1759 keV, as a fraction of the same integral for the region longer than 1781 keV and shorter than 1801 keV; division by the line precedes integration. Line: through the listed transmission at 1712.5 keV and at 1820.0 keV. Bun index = 1.01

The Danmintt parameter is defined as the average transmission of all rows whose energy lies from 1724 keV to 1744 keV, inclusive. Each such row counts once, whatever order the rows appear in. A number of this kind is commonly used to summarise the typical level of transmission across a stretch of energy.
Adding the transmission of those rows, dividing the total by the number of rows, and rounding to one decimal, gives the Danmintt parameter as 24.0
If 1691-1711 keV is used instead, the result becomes 23.7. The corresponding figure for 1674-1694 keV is 24.6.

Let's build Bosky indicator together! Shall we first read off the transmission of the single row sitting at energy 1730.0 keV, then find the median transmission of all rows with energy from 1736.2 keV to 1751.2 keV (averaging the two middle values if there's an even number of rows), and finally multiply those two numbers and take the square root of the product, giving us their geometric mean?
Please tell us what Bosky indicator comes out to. 23.5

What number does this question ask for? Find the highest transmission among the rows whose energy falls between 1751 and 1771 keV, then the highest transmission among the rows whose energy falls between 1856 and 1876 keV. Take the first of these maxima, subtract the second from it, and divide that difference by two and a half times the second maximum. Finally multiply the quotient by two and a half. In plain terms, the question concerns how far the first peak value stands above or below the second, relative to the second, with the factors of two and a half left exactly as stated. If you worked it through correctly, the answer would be 0.009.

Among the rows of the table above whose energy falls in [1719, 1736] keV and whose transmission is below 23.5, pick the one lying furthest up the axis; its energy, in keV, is 1735.0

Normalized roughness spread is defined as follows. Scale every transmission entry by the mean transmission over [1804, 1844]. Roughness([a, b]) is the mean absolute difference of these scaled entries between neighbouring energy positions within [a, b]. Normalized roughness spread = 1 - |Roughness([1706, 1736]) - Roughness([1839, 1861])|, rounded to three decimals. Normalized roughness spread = 0.965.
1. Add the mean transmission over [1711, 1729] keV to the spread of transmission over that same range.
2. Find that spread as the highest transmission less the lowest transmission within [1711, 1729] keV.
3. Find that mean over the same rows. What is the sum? 26.9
